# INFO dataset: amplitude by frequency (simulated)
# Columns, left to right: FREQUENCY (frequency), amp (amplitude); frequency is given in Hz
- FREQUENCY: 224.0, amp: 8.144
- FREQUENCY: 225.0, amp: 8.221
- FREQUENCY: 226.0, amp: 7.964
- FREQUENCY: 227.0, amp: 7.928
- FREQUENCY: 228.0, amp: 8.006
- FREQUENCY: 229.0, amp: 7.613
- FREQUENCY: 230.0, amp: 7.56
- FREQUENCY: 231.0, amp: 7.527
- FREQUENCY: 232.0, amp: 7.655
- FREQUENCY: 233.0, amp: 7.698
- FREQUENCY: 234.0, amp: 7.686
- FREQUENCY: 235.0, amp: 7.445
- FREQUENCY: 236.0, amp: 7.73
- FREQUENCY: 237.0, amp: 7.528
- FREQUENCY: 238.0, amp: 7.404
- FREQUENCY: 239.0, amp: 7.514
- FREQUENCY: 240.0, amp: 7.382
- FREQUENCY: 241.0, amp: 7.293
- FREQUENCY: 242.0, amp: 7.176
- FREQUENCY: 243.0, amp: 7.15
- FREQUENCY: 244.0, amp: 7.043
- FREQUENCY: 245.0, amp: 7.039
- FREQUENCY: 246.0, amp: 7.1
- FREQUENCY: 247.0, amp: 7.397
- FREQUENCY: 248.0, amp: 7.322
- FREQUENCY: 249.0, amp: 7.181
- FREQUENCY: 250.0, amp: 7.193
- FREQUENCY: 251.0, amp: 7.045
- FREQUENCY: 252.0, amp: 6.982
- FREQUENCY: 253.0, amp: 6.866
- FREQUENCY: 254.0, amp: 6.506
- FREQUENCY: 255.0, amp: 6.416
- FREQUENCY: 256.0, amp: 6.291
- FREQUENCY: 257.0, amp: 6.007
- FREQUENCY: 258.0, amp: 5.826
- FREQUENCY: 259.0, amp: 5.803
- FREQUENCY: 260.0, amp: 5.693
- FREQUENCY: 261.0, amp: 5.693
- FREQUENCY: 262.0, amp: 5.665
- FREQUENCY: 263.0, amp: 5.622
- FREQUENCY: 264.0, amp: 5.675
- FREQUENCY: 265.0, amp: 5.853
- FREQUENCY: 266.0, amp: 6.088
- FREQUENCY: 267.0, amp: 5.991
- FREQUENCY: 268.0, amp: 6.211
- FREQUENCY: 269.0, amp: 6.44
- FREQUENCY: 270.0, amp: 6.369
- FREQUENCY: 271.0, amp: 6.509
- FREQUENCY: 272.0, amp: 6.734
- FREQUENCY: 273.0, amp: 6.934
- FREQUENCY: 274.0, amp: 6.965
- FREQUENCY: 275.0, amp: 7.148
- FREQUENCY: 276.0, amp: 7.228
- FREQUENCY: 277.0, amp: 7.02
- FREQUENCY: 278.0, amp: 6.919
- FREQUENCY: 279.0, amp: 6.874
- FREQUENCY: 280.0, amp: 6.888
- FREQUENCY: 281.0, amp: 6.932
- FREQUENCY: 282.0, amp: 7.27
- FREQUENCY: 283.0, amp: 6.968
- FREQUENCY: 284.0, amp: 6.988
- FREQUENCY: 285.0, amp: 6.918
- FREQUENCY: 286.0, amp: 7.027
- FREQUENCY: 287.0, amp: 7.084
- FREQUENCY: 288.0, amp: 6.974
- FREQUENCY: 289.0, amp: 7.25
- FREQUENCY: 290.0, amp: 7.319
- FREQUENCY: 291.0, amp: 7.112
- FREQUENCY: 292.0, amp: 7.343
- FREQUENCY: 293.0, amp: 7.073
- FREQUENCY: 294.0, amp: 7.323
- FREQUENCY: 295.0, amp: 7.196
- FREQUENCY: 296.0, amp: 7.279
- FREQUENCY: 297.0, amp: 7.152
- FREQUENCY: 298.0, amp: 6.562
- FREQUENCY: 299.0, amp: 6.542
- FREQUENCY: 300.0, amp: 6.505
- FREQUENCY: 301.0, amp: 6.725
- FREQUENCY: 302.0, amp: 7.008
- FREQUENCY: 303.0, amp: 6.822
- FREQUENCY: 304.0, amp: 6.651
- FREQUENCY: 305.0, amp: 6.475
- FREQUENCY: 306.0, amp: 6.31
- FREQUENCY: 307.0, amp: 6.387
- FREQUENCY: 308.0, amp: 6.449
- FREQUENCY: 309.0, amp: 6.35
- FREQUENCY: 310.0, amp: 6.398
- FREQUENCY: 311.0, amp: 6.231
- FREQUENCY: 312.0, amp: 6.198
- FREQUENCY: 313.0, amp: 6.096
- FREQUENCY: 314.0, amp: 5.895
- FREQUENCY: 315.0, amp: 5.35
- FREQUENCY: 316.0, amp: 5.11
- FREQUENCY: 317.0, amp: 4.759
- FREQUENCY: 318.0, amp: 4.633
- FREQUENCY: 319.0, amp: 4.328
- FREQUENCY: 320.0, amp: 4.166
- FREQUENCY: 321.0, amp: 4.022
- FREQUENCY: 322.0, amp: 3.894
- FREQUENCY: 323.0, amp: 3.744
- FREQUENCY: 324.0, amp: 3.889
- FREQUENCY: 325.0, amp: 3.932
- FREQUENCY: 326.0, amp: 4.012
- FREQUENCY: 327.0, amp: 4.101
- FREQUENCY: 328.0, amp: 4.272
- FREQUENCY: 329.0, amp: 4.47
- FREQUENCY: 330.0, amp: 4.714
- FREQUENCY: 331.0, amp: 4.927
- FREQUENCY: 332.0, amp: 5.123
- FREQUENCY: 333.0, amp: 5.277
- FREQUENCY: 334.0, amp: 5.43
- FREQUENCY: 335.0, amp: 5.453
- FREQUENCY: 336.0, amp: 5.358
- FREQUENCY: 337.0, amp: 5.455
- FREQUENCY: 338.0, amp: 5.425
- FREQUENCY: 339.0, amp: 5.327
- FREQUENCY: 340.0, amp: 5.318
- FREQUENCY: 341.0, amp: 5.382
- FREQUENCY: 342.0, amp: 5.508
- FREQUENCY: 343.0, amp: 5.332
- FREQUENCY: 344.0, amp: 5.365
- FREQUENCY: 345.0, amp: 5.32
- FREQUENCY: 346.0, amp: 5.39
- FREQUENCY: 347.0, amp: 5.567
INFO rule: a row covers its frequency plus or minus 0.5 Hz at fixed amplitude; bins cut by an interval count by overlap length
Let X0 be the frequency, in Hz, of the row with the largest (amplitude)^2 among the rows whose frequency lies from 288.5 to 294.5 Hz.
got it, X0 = 292.0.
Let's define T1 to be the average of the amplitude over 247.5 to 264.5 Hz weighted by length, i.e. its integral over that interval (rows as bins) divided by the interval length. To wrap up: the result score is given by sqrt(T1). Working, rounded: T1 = 6.3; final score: 2.52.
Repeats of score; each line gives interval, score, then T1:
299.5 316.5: 2.51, 6.3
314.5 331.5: 2.09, 4.4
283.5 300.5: 2.65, 7.0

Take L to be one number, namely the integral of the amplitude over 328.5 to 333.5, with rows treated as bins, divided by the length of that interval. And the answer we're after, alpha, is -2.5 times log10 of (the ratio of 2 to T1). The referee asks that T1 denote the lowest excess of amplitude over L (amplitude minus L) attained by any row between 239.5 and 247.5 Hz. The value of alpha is 0.07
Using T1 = 2.1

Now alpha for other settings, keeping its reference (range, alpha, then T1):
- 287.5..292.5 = 0.04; 2.1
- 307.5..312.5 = -0.47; 1.3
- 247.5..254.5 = -0.24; 1.6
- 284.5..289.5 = 0.01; 2.0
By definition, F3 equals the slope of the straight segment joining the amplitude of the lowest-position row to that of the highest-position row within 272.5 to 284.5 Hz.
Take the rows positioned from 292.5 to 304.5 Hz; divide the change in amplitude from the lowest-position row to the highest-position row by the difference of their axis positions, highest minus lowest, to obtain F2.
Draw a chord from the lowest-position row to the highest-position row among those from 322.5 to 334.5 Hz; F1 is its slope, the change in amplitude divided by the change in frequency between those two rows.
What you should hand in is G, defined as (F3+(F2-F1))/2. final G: -0.09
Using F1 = 0.15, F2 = -0.038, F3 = 0.005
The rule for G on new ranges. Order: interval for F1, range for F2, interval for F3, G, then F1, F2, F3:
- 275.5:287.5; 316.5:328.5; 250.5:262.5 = -0.08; -0.01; -0.044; -0.125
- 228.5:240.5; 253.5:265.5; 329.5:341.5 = 0.01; -0.02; -0.059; 0.061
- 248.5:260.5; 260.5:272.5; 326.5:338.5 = 0.18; -0.14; 0.095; 0.120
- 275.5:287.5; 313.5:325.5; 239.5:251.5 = -0.10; -0.01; -0.178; -0.031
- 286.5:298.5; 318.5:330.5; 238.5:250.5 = 0.03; -0.05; 0.035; -0.029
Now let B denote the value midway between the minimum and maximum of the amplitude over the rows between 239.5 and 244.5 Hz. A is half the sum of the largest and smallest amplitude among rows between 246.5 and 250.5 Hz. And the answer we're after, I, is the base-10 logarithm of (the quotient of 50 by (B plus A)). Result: 0.538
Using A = 7.3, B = 7.2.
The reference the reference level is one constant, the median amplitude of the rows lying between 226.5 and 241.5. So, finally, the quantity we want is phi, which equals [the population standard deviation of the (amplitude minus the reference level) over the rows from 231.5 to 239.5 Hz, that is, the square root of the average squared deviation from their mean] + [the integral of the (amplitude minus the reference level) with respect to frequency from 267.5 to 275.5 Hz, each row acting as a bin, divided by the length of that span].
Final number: -0.8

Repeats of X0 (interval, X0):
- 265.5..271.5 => 271.0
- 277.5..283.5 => 282.0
